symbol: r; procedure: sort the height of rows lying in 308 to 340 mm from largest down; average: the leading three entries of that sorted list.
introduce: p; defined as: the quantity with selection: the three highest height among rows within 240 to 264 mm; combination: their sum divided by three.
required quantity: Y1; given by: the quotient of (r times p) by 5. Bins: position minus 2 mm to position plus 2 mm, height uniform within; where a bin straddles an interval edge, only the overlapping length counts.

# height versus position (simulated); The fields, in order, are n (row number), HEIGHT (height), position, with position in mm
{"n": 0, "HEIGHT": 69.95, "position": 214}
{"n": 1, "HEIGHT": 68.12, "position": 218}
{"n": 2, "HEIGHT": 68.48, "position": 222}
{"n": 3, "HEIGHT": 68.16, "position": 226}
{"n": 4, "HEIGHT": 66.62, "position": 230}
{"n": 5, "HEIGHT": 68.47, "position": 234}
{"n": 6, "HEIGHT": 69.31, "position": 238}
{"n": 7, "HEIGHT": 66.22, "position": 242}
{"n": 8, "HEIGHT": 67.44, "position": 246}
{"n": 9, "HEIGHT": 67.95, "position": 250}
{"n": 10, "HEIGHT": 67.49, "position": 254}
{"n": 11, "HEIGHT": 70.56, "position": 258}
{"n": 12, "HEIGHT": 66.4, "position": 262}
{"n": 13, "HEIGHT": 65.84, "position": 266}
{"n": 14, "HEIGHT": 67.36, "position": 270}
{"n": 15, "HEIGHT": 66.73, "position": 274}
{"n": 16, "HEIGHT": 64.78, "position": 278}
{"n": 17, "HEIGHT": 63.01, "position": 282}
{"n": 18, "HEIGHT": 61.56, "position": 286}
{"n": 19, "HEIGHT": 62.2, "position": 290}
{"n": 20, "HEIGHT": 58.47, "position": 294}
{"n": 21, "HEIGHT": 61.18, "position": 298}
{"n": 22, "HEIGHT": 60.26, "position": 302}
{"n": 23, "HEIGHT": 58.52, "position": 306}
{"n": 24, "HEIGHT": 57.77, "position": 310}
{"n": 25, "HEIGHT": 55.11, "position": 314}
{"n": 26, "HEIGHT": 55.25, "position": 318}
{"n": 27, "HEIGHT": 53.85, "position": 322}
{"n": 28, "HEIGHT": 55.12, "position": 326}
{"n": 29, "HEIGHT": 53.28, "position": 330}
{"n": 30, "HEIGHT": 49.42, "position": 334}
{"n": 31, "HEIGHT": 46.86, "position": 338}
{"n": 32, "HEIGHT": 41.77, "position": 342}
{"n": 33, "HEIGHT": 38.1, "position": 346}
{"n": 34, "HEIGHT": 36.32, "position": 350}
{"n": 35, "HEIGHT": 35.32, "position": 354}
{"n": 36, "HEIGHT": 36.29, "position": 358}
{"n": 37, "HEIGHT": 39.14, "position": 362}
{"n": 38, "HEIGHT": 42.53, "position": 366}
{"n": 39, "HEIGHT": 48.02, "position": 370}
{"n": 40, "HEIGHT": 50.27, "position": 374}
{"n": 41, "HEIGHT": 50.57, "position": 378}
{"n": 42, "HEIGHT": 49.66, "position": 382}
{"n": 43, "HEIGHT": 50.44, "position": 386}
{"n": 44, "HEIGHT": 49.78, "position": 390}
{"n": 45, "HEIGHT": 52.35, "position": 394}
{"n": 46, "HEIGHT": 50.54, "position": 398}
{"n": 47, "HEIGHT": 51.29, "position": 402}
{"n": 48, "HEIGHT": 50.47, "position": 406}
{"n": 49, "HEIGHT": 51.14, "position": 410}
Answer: 770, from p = 69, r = 56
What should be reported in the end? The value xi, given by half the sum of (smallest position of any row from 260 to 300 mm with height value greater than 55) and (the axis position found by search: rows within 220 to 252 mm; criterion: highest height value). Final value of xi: 250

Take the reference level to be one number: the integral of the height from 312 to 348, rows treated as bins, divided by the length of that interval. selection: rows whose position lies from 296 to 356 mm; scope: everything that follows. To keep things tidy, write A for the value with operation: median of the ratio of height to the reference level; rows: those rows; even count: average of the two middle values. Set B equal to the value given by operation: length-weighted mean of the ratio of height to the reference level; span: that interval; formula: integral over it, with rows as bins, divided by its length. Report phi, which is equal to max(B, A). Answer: 1.08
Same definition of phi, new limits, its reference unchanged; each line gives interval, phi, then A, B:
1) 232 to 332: 1.26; 1.26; 1.25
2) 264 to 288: 1.31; 1.31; 1.30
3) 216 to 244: 1.37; 1.37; 1.36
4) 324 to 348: 0.97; 0.97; 0.95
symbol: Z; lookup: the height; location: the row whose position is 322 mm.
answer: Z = 53.85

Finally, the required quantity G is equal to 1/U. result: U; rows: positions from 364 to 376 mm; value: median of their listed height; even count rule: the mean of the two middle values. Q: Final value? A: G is 0.0208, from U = 48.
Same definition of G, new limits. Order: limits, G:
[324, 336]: 0.0188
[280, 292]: 0.0161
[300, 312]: 0.0171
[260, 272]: 0.0151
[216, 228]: 0.0147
